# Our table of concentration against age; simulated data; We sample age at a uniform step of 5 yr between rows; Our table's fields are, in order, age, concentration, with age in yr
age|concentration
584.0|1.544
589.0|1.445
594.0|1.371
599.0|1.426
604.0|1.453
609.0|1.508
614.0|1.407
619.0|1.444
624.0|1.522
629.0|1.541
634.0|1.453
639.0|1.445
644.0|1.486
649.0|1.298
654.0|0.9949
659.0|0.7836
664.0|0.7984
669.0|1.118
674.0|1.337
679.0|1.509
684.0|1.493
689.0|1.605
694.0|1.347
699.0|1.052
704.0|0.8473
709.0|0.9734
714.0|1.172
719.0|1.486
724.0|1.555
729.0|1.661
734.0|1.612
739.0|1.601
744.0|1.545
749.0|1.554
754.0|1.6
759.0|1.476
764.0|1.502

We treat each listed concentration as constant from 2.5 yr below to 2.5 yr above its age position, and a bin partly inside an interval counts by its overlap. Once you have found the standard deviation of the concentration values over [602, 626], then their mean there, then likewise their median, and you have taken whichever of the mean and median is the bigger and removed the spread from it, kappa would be 1.42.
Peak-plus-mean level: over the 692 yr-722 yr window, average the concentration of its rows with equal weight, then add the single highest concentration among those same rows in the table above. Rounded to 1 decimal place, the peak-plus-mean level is 2.6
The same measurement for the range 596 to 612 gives 3.0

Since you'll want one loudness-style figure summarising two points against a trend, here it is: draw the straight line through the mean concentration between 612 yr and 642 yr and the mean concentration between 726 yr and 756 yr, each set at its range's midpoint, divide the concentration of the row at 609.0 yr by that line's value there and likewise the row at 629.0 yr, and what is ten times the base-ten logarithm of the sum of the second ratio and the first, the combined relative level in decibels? 3.2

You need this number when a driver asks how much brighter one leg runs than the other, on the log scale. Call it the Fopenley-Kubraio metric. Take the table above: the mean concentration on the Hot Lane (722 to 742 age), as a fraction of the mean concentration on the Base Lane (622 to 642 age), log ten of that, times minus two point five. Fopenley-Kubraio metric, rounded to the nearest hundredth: -0.08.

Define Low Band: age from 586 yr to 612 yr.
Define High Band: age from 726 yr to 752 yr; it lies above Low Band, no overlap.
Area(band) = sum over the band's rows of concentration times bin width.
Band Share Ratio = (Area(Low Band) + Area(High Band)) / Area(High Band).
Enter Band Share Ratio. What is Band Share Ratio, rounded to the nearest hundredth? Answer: 1.90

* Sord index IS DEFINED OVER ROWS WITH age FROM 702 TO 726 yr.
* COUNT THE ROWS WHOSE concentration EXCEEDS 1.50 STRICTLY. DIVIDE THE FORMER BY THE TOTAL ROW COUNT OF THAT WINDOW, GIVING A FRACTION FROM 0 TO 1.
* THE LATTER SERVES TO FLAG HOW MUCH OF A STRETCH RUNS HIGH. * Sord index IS 0.20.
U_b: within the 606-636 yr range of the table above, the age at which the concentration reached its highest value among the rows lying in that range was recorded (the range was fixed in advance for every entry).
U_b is 629.0 yr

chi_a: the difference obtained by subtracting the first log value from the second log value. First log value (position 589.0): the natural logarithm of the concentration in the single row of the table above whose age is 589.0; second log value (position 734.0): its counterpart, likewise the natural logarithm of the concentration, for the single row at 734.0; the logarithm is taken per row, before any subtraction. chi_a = 0.11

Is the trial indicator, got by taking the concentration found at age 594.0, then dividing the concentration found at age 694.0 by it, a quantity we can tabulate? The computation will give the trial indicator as 0.98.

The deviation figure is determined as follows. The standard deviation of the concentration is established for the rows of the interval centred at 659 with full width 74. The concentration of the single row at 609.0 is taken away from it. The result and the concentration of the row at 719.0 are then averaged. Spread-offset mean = 0.12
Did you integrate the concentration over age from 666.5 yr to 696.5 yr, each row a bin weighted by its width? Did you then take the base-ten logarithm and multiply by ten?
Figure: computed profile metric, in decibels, 16.2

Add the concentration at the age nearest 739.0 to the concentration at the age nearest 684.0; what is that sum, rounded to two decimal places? 3.09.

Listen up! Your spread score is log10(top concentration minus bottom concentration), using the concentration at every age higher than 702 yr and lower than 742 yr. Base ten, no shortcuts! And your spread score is -0.09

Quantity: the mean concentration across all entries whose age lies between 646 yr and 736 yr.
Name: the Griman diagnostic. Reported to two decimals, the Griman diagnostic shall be 1.26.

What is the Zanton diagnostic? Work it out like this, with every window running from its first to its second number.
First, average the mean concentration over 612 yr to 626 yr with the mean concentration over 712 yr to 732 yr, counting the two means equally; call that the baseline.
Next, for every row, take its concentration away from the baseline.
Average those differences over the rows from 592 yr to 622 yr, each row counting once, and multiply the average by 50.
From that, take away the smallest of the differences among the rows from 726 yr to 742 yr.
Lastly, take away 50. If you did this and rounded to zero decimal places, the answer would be -48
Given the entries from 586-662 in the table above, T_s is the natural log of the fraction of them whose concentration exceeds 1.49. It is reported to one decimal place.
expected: -1.6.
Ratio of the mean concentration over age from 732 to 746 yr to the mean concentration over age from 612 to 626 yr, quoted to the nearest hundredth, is 1.09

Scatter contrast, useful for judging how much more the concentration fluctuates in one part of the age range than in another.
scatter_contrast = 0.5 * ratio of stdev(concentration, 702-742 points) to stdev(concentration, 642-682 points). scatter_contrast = 0.55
